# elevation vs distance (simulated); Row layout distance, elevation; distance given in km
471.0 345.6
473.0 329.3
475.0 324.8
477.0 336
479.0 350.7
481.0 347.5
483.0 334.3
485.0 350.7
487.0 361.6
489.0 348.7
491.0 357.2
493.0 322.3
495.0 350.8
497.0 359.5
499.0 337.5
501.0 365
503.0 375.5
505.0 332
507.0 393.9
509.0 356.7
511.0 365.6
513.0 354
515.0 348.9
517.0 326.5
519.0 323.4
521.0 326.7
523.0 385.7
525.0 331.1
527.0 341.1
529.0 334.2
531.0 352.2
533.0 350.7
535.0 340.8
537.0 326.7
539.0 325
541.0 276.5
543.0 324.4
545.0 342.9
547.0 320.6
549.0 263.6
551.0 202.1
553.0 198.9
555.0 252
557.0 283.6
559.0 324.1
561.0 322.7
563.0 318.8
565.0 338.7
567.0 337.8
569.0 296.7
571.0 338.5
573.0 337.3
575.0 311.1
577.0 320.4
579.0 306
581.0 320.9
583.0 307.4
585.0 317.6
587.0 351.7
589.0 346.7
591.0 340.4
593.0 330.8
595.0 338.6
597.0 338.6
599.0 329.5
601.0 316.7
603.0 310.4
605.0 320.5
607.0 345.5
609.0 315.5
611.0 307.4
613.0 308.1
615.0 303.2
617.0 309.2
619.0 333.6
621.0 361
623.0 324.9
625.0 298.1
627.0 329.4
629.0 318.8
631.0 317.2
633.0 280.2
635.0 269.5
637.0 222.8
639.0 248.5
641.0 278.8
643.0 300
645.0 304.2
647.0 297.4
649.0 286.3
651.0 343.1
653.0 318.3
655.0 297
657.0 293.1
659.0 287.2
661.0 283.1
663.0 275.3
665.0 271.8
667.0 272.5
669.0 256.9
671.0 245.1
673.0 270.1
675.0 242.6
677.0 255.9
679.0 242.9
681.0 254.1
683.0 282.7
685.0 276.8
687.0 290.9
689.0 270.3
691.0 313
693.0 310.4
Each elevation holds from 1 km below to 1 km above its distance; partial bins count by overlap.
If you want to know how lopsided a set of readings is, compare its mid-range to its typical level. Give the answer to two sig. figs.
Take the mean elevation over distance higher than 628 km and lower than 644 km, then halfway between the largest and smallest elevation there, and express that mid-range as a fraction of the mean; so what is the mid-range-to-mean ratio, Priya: 0.97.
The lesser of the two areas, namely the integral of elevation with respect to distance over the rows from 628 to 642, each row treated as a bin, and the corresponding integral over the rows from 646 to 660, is 3872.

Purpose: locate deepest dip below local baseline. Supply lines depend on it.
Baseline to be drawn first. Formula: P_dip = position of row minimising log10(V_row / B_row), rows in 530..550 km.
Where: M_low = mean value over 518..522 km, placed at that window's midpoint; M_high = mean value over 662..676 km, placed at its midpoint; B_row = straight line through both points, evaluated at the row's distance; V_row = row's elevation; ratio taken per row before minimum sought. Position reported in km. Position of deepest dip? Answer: 549.0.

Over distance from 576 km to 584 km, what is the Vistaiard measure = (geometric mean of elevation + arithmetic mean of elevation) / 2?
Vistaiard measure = 314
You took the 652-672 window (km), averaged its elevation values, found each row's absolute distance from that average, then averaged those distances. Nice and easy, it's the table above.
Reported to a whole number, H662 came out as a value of 16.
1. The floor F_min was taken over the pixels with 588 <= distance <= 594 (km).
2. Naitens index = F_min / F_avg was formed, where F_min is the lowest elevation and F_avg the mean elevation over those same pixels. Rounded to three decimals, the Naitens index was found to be 0.975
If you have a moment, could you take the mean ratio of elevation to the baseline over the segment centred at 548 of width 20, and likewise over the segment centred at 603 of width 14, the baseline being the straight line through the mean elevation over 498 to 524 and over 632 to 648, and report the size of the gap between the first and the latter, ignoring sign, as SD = 0.25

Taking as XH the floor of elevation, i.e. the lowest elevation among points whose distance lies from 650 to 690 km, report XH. 242.6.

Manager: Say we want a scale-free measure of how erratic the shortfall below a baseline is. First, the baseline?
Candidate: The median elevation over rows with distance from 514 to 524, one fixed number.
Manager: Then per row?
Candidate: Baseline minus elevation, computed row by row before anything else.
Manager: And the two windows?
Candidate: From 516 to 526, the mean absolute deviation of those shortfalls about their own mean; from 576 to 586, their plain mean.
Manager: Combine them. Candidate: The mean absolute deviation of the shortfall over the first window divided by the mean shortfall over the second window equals 1.5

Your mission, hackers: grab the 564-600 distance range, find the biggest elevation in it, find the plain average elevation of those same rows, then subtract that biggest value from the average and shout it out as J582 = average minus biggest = -23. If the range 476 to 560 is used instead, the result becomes -63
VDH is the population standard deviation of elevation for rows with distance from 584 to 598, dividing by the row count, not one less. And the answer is 10.3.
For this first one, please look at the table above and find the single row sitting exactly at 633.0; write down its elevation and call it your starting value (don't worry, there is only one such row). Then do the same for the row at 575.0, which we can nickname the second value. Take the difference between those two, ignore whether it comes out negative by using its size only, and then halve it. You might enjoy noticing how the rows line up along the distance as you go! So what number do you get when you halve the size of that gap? 15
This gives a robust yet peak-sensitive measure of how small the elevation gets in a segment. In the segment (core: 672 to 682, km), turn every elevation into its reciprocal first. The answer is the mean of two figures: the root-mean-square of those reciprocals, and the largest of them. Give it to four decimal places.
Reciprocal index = 0.0040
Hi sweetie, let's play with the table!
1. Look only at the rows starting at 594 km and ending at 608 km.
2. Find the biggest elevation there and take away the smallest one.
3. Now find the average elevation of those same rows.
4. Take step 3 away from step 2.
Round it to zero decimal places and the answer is -293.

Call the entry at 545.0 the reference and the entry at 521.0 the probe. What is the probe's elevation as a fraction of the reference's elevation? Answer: 0.95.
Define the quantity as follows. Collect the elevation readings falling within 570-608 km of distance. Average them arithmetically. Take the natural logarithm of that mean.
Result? 5.79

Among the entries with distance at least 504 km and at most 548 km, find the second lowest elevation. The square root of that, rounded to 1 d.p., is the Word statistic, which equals 17.9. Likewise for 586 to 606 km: 17.8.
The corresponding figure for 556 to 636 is 16.7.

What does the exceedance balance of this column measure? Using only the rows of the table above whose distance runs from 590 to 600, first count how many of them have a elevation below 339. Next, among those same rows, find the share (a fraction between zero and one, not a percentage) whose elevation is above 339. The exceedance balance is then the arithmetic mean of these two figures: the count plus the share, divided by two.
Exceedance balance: 2.10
